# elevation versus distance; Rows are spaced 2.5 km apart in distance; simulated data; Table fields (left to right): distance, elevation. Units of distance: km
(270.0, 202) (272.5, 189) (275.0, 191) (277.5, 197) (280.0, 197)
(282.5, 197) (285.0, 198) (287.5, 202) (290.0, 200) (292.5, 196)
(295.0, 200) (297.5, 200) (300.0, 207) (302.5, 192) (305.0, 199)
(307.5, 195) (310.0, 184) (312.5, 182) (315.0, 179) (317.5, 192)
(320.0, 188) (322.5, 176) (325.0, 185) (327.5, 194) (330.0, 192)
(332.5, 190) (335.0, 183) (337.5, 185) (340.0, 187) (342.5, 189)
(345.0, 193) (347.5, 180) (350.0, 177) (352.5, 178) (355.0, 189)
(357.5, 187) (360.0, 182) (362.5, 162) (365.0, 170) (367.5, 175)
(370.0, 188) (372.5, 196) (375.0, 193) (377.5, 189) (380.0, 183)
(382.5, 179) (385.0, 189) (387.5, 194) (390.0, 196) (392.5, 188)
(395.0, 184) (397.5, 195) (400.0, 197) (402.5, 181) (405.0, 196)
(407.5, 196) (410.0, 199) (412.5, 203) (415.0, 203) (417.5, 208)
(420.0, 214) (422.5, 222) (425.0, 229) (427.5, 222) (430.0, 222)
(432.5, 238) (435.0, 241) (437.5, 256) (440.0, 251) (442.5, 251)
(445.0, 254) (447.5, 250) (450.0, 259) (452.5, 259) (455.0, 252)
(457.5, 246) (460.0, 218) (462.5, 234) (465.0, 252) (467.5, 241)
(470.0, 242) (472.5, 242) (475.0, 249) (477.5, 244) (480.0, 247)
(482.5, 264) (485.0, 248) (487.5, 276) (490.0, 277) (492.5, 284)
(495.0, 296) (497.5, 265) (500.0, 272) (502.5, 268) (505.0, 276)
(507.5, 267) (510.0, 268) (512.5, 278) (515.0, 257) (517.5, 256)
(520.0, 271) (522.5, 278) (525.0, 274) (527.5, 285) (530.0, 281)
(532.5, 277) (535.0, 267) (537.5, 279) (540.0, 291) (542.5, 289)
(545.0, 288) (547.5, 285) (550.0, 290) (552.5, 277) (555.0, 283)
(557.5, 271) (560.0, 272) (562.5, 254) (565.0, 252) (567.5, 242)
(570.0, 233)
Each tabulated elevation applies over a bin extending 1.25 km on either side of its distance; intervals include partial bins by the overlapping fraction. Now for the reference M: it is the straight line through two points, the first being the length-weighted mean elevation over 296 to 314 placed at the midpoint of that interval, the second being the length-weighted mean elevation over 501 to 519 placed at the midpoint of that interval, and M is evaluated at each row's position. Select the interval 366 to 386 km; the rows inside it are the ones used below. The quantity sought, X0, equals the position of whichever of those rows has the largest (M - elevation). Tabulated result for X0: 382.5 km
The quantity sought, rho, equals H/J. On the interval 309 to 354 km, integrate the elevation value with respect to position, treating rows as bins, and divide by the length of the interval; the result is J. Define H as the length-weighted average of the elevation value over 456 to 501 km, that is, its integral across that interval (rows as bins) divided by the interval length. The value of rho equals 1.38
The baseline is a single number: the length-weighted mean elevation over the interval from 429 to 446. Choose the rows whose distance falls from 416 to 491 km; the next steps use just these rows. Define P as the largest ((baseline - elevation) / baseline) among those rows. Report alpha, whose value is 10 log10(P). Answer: -8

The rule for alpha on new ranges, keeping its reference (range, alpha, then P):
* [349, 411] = -5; 0.34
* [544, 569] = -19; 0.01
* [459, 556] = -10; 0.11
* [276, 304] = -7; 0.22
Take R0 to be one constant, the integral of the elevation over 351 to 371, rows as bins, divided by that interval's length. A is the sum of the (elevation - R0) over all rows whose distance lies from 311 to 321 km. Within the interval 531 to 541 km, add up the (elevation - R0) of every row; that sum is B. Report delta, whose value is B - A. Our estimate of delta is 373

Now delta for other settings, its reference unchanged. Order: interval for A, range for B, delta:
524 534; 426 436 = -194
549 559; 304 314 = -361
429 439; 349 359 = -226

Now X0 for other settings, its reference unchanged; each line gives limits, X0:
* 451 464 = 460.0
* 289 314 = 312.5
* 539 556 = 552.5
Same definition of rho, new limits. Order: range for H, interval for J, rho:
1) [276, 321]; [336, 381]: 1.06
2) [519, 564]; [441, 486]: 1.13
